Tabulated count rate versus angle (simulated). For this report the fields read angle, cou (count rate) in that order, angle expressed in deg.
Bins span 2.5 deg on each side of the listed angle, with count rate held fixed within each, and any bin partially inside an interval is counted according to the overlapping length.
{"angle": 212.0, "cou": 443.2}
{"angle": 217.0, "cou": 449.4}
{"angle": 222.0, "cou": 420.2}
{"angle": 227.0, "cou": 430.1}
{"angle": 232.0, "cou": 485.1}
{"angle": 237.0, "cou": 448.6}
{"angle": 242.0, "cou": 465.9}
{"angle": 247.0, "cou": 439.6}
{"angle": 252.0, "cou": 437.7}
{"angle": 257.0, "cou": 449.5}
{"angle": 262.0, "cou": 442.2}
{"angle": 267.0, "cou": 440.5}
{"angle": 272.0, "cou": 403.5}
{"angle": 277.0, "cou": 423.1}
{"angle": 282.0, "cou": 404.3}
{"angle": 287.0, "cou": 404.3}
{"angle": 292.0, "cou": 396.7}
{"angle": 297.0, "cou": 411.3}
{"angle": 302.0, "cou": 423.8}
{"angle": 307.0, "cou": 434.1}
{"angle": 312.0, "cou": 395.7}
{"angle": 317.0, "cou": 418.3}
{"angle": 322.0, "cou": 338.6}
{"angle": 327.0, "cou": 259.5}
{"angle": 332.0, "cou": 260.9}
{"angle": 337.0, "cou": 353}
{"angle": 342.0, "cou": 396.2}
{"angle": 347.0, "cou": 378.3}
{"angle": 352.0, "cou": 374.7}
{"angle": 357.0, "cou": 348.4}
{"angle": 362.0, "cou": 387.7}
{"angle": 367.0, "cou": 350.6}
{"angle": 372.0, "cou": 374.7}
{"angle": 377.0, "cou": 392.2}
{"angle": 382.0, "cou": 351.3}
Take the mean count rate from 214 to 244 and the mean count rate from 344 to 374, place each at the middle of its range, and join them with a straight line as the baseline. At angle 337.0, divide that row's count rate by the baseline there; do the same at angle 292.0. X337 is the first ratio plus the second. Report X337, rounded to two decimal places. 1.89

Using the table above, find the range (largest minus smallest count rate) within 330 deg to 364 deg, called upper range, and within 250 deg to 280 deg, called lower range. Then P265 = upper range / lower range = 2.9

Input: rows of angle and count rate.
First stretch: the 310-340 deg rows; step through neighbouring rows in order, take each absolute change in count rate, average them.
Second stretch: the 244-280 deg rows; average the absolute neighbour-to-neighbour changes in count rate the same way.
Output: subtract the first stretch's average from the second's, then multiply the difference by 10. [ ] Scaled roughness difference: -418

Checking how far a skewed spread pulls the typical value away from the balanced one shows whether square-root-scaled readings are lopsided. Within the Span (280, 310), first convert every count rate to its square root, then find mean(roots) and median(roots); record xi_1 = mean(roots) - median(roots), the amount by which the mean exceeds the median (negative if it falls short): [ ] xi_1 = 0.11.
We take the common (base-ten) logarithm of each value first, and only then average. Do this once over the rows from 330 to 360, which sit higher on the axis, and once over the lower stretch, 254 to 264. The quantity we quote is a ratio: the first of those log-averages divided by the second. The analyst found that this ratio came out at 0.96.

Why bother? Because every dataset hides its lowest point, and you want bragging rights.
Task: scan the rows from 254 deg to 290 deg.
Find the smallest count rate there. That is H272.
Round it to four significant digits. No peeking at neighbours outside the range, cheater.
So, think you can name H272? 403.5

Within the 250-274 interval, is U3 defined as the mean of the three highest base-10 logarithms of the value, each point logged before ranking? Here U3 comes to 2.65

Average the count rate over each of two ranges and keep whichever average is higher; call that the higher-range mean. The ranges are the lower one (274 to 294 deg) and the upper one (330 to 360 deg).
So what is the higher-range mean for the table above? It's 407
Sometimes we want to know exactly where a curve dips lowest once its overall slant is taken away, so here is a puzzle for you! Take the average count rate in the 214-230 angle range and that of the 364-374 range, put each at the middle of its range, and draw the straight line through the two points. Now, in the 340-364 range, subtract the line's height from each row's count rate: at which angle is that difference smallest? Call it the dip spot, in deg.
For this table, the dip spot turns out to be 357.0 deg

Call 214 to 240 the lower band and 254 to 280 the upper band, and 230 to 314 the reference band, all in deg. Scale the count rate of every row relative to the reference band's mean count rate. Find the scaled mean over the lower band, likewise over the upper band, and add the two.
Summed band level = 2.04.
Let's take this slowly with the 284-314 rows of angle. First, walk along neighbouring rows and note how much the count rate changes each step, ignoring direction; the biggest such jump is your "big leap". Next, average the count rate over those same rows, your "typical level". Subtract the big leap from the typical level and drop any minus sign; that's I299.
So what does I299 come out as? 373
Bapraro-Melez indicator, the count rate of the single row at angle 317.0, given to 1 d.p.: 418.3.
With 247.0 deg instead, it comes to 439.6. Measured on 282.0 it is 404.3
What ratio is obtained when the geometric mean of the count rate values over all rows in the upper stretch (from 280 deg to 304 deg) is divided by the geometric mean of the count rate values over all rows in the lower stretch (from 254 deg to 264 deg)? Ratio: 0.92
